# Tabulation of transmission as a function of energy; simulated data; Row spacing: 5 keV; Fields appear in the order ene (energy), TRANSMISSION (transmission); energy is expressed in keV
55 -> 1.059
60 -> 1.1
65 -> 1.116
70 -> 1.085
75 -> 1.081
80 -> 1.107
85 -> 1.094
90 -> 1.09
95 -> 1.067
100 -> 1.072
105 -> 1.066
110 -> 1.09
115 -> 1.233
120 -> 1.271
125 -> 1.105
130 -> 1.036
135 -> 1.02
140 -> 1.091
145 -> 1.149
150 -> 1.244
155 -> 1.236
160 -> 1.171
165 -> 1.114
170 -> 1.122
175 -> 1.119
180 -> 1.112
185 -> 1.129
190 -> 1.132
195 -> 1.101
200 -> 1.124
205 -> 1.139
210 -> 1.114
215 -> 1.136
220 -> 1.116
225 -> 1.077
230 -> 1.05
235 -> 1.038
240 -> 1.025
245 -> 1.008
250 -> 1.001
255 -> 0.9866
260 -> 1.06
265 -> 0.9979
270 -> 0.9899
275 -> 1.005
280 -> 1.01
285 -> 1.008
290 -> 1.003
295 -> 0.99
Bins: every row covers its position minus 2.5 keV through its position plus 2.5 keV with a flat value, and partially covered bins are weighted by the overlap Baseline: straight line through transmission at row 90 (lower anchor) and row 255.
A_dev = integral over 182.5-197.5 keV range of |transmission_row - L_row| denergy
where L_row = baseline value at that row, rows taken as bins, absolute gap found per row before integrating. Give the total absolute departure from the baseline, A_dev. 1.4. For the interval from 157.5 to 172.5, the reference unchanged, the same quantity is 1.4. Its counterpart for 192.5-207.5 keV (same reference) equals 1.5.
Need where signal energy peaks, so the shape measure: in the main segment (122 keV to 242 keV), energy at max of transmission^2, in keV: 150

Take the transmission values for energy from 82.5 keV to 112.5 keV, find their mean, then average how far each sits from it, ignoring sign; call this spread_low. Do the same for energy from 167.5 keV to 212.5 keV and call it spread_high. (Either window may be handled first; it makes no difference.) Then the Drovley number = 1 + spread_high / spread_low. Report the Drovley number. 1.76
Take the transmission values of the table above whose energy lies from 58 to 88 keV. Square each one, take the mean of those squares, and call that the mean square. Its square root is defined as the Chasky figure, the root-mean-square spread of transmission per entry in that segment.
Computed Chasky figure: 1.10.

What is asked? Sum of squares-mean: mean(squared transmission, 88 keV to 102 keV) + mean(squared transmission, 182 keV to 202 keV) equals 2.42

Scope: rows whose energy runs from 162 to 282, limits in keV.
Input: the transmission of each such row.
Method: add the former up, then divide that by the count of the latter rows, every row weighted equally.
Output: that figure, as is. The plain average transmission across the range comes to 1.07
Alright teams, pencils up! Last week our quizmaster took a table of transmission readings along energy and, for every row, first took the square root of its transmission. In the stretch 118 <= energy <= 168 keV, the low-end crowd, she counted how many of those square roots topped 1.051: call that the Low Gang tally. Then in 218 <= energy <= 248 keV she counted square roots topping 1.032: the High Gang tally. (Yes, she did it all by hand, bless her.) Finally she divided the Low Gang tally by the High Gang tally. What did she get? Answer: 3.5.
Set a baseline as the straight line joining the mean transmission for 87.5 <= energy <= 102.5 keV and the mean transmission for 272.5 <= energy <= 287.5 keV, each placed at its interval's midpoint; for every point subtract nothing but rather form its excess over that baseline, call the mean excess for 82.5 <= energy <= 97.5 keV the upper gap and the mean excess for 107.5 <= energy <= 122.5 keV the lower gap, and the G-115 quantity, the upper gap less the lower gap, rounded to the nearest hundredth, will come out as -0.12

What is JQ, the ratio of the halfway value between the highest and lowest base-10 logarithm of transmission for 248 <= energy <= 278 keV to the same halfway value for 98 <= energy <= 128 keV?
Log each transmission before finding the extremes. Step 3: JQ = 0.15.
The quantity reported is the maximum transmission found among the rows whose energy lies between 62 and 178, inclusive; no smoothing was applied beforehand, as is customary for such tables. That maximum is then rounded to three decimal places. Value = 1.271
